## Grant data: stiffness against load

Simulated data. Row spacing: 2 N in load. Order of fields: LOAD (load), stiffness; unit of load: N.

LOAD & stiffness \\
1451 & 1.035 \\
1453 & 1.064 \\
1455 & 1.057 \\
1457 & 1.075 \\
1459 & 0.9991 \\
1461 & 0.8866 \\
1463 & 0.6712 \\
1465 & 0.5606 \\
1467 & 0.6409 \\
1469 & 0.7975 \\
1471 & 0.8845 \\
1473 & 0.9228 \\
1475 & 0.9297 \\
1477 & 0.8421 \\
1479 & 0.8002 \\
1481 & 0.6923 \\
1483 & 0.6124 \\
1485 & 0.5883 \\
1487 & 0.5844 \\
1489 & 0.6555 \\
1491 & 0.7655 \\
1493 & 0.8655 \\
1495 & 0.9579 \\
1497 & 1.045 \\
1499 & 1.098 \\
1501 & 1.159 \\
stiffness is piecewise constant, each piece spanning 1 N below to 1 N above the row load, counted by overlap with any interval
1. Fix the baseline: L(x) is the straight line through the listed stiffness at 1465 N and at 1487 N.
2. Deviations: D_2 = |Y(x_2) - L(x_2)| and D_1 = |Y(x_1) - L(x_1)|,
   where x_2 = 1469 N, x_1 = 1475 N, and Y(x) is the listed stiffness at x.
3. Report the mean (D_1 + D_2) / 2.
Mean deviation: 0.30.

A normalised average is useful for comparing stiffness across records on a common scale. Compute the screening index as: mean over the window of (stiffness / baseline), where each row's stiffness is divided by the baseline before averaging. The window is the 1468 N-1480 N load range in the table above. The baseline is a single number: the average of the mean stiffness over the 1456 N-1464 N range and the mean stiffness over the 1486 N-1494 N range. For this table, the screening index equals 1.06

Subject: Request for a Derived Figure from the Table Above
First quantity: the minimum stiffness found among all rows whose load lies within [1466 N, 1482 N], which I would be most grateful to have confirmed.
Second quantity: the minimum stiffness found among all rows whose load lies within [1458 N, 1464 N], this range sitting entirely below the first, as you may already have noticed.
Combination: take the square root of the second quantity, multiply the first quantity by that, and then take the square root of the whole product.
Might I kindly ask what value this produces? 0.725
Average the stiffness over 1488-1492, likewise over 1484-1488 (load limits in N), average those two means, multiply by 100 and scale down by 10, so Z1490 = 6.5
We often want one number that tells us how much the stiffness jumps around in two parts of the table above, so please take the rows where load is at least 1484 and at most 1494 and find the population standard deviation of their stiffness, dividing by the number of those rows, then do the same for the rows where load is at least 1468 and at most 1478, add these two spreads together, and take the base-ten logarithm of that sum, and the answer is -0.80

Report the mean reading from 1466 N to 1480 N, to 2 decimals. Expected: 0.83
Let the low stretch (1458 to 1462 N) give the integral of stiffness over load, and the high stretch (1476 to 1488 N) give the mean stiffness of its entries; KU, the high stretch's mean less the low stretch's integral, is -3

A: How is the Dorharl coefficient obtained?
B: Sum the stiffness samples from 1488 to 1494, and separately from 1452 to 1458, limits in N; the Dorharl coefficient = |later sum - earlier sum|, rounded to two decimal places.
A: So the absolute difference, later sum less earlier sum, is 0.91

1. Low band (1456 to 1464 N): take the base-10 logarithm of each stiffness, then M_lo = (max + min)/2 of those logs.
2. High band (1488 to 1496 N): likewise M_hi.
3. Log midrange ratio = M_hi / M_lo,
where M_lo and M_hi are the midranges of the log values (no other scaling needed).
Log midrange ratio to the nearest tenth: 1.4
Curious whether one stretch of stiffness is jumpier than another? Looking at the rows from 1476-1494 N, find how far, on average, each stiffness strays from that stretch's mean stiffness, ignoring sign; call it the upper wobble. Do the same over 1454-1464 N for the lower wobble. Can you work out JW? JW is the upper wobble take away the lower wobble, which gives -0.03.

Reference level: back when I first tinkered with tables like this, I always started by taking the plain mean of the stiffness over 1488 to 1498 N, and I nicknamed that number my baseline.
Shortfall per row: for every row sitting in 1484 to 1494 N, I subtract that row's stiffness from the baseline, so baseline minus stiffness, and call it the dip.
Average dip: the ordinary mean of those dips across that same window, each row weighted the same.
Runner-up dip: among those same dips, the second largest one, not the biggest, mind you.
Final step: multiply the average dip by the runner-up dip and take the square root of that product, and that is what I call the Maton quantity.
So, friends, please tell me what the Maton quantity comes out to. 0.212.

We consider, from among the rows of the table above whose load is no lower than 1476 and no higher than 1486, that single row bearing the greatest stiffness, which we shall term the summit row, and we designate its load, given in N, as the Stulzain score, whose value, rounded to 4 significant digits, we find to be 1477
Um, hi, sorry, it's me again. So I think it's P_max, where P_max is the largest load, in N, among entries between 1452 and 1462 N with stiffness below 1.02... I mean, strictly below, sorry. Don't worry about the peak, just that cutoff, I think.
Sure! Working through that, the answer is 1461 N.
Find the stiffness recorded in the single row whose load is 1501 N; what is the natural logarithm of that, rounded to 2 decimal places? 0.15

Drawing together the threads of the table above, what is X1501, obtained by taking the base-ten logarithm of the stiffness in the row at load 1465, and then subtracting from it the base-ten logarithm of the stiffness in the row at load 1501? -0.32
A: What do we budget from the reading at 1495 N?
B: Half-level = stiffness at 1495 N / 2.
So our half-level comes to 0.48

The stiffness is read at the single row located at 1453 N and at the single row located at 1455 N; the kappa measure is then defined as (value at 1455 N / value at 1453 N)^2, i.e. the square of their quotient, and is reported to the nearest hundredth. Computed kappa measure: 0.99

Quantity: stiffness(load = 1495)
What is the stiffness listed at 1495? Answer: 0.9579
